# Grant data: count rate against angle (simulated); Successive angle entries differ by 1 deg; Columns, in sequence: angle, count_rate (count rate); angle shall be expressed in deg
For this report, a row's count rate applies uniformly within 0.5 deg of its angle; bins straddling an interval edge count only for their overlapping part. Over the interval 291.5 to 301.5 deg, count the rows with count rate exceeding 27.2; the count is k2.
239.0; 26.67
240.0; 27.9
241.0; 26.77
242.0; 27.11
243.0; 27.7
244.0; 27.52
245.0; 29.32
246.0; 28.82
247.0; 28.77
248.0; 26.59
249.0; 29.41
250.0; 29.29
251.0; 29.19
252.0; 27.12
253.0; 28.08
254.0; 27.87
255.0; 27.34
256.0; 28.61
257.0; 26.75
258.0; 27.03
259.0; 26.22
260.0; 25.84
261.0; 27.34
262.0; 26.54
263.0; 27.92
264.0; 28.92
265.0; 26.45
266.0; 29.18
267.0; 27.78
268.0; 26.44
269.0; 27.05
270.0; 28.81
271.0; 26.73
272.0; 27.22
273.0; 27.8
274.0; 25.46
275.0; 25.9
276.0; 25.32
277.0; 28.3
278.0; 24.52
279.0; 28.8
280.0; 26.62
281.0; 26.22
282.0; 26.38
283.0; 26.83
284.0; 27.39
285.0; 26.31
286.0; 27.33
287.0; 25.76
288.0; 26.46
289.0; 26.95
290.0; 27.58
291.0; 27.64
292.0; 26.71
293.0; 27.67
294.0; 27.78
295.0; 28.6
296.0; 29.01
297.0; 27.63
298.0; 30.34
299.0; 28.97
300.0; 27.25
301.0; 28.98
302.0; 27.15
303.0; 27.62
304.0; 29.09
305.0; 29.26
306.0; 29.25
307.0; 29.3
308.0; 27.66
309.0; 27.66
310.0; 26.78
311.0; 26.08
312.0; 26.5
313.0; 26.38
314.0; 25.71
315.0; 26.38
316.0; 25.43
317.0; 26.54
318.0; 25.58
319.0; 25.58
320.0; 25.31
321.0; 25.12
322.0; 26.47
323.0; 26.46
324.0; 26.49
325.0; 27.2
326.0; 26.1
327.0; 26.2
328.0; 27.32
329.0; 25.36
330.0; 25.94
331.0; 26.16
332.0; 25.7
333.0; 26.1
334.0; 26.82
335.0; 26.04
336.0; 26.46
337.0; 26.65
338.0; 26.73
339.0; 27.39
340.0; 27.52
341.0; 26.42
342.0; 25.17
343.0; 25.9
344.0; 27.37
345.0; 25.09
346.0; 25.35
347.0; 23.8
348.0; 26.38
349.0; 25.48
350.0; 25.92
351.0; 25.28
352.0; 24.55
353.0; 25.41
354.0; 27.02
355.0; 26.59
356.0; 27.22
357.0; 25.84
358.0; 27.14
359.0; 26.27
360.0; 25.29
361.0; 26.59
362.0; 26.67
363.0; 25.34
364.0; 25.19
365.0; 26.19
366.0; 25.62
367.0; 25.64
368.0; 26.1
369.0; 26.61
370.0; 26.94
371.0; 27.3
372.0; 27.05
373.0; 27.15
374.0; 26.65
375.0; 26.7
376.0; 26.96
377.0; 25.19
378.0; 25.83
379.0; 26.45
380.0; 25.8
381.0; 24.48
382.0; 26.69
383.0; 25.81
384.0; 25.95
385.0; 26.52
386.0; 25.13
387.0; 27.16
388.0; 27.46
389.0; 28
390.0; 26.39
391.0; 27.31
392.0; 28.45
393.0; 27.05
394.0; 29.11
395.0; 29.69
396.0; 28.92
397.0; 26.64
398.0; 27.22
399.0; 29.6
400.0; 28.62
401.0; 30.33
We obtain 9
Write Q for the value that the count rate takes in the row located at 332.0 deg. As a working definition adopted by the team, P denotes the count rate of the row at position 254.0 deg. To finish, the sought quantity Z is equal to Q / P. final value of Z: 0.92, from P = 27.87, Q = 25.7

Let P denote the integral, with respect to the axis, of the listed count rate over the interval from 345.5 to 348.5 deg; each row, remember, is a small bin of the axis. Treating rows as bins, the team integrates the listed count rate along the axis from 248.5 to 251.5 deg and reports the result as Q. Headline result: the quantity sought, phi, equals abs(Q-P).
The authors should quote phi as 12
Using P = 76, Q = 88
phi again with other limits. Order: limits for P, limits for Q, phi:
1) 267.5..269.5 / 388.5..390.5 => 1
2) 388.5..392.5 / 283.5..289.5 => 50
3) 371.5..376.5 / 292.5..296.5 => 21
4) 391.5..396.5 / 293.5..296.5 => 58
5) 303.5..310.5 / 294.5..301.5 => 2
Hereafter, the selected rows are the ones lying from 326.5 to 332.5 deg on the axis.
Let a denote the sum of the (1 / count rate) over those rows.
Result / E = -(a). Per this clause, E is -0.230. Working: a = 0.230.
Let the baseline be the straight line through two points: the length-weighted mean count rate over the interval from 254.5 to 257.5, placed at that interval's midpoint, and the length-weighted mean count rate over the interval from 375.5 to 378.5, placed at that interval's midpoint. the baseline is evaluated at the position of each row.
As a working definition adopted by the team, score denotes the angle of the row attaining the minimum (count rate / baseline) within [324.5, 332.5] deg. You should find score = 329.0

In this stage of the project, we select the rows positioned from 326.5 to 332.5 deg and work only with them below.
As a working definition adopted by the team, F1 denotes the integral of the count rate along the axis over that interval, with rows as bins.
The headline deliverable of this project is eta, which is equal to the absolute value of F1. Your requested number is 157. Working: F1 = 157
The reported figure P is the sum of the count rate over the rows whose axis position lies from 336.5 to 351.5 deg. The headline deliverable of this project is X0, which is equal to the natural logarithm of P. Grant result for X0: 6.0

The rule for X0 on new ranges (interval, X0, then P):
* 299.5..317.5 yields 6.2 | 493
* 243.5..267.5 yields 6.5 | 668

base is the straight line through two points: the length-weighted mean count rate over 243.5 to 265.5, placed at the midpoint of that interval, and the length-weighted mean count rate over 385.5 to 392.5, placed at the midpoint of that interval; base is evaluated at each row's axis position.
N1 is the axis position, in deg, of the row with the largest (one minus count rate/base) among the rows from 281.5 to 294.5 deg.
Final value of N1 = 287.0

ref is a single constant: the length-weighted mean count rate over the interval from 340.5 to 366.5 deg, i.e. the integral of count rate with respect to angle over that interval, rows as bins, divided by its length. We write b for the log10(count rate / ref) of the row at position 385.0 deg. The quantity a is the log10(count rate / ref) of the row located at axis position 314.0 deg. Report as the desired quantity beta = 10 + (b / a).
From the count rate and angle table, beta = 6.5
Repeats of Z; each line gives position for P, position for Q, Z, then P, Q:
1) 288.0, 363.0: 0.96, 26.46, 25.34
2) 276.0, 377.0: 0.99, 25.32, 25.19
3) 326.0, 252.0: 1.04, 26.1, 27.12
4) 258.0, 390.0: 0.98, 27.03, 26.39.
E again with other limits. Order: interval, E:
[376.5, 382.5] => -0.233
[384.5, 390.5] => -0.224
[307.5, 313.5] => -0.224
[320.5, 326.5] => -0.228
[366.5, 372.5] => -0.226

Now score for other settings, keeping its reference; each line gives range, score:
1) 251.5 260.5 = 260.0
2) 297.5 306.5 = 302.0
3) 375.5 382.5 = 381.0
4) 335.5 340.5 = 336.0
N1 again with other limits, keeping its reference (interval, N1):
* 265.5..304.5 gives 278.0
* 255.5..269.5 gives 260.0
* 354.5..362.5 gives 360.0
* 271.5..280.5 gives 278.0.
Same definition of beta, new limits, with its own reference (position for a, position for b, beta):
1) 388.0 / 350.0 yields 10.0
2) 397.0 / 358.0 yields 11.6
